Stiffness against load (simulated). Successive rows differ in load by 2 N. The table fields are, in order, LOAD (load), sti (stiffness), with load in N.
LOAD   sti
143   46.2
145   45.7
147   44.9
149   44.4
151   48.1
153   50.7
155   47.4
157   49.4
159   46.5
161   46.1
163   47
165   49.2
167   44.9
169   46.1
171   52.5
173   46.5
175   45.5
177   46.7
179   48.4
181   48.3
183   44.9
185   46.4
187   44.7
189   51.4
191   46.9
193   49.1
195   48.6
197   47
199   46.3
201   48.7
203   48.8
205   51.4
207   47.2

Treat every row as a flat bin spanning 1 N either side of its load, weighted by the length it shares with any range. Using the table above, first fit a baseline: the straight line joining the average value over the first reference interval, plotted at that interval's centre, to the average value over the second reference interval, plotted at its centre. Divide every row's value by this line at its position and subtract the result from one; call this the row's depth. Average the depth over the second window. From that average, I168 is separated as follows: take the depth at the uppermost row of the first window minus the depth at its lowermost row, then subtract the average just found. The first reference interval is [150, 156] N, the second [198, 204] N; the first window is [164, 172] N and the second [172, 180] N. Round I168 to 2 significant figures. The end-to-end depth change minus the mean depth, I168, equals -0.10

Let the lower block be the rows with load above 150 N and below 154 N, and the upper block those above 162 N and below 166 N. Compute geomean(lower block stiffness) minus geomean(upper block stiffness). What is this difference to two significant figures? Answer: 1.3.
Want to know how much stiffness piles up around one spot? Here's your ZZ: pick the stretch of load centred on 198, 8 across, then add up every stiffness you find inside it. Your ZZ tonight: 191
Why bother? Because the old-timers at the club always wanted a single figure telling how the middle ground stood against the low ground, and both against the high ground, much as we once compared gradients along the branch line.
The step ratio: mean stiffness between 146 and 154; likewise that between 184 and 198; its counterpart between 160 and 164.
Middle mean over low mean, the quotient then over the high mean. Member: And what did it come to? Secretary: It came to 0.0207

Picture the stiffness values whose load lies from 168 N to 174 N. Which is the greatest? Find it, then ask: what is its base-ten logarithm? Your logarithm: 1.720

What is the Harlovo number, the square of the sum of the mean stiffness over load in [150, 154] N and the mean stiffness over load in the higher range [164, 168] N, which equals 9303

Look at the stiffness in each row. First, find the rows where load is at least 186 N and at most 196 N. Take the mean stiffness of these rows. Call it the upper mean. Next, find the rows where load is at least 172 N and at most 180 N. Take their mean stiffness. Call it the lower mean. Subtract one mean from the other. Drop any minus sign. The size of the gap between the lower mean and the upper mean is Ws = 1.4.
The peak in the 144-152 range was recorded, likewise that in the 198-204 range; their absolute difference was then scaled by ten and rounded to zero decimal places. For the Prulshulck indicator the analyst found 7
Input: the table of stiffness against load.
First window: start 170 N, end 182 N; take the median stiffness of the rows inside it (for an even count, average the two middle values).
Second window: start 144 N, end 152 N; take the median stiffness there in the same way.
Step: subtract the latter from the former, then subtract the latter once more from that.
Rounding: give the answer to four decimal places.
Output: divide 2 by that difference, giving -0.0464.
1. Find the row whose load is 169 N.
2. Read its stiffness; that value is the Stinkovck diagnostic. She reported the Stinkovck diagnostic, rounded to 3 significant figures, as 46.1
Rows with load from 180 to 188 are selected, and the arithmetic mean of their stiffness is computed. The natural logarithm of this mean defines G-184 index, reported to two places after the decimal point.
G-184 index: 3.83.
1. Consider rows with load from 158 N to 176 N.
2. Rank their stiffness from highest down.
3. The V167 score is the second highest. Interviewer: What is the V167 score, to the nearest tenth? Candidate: 49.2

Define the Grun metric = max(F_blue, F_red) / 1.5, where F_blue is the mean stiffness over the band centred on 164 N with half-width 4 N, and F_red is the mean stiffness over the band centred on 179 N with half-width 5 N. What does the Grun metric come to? 31.2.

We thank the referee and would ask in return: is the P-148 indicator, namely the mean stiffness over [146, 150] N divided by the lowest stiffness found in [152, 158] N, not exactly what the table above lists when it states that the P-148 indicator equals 0.94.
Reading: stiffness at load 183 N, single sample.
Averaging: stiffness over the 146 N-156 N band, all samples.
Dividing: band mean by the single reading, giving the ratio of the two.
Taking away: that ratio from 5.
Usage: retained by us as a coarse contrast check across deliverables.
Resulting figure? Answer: 3.95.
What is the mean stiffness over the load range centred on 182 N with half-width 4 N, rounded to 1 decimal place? 47.0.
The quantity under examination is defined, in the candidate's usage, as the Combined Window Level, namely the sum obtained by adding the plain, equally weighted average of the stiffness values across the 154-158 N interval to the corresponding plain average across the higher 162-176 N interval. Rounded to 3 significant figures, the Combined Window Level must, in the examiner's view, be 95.8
